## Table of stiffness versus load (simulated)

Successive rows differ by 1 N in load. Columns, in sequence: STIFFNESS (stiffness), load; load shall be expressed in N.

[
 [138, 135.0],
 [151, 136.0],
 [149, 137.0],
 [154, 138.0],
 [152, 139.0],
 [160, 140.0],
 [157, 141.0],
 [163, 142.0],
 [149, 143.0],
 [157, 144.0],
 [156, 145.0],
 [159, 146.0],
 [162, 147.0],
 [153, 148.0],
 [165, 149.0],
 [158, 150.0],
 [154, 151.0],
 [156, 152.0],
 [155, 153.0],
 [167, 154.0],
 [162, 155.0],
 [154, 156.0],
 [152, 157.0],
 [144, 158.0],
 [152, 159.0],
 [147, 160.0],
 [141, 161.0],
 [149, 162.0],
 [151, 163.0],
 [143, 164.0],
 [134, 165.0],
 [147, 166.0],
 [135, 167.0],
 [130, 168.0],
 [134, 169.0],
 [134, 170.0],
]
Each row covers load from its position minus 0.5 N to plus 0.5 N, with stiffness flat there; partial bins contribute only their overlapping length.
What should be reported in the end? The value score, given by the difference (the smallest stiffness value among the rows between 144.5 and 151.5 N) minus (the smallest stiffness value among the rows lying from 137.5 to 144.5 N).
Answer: 4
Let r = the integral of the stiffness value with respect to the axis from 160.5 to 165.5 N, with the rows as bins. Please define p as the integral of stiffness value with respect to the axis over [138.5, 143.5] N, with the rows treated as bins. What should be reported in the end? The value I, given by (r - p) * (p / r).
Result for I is -69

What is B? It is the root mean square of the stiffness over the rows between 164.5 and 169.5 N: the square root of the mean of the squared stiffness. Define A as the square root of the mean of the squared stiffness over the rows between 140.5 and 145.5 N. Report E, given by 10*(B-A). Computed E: -203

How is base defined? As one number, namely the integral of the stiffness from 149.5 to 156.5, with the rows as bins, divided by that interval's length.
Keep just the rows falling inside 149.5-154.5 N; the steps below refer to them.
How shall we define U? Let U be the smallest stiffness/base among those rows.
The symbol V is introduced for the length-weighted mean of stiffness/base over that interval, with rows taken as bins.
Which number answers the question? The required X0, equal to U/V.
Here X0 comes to 0.975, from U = 0.97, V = 1.00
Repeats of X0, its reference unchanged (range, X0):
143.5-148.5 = 0.972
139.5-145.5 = 0.949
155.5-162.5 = 0.950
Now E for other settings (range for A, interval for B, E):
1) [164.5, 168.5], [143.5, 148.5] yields 208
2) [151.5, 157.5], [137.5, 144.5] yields -17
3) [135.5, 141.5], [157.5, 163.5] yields -65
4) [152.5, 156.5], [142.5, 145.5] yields -55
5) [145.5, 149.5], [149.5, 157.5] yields -25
